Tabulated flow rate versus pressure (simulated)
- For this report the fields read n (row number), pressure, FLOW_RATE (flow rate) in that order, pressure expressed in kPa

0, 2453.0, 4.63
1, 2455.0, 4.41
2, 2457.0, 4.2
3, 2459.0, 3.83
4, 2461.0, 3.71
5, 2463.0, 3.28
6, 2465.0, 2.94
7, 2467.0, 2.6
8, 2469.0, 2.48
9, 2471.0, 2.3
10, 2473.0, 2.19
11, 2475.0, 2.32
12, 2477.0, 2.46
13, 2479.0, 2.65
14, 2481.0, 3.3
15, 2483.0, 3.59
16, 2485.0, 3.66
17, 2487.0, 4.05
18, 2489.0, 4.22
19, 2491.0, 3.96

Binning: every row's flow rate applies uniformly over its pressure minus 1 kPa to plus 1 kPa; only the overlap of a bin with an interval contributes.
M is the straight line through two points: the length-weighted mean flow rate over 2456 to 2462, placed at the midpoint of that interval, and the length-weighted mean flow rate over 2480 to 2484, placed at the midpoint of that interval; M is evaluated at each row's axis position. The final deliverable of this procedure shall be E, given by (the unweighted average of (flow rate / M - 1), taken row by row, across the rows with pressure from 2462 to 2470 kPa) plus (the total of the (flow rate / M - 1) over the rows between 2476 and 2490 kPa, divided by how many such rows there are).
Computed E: -0.2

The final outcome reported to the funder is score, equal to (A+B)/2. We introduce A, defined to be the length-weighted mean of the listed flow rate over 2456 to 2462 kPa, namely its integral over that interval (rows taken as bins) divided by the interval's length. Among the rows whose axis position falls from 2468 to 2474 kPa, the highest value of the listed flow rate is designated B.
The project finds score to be 3.2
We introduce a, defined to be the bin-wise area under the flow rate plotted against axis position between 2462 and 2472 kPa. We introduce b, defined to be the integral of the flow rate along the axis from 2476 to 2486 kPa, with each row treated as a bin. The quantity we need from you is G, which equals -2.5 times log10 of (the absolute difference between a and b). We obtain -1.54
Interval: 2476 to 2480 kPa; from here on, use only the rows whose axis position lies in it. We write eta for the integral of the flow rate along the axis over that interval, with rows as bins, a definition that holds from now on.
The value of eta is 10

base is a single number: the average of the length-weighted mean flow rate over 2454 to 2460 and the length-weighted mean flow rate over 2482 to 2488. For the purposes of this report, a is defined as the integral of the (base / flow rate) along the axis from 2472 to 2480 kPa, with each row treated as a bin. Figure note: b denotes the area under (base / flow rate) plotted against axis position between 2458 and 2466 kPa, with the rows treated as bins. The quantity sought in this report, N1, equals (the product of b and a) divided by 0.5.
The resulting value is 246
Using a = 13.2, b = 9.3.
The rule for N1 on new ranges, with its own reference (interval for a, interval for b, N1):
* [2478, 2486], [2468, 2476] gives 266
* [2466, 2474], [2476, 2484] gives 287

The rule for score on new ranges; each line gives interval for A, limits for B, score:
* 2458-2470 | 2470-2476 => 2.7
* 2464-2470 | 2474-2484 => 3.1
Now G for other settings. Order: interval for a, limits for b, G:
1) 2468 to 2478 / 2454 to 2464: -2.97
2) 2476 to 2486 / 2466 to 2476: -2.19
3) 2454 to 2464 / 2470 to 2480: -2.94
